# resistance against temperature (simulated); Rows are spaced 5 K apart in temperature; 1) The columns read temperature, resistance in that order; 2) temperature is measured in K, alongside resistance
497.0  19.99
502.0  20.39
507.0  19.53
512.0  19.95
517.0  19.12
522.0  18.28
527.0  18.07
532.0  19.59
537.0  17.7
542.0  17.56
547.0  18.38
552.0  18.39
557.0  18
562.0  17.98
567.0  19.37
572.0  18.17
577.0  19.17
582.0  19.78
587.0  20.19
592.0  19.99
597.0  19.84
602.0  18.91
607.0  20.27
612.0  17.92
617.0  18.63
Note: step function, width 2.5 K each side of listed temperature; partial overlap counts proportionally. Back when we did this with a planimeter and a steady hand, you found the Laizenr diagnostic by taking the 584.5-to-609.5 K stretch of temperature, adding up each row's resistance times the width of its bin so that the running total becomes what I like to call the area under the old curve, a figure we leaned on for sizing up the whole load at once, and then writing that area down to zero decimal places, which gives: 496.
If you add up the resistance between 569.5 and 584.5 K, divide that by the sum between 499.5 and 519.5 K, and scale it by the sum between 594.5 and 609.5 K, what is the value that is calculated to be 43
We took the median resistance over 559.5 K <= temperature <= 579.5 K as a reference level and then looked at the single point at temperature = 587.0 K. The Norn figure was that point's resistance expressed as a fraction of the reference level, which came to 1.08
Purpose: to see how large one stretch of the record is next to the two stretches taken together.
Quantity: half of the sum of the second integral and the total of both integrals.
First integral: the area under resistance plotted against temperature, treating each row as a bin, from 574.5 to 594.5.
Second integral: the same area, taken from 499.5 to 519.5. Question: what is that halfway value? 593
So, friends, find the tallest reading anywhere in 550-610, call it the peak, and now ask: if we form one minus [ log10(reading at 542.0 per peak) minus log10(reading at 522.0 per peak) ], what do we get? 1.017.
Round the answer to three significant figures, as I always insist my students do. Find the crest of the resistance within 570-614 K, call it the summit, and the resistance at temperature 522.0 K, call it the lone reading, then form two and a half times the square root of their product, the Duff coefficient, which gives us 48.1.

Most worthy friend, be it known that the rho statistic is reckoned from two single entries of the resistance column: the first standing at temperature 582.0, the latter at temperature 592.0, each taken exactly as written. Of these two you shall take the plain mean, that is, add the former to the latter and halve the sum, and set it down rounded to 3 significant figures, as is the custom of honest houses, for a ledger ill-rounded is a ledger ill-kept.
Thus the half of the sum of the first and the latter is 19.9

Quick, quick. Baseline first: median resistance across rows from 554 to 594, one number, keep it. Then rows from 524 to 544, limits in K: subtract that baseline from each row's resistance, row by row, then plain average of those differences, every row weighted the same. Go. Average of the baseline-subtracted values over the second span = -1.0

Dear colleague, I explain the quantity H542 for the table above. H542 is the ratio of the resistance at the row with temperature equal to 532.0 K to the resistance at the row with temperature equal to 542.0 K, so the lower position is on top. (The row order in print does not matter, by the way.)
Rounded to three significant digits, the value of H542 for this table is 1.12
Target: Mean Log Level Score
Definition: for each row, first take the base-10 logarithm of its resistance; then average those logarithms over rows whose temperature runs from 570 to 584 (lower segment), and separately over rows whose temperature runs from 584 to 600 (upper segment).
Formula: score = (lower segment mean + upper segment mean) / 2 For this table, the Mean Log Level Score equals 1.29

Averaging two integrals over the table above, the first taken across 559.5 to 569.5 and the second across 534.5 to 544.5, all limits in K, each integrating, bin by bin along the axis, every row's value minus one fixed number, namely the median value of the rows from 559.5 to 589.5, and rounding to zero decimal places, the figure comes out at -11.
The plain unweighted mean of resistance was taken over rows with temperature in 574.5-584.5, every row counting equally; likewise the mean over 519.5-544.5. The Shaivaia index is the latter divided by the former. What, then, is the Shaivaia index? 0.94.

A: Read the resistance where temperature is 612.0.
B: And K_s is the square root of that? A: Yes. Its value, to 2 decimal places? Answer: 4.23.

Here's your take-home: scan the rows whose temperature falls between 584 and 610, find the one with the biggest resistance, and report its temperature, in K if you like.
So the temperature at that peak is 607.0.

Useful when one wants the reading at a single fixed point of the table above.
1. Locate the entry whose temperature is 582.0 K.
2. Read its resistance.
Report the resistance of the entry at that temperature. 19.78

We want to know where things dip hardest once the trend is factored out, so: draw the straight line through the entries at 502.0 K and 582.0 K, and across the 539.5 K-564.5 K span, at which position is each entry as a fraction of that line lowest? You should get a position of 542.0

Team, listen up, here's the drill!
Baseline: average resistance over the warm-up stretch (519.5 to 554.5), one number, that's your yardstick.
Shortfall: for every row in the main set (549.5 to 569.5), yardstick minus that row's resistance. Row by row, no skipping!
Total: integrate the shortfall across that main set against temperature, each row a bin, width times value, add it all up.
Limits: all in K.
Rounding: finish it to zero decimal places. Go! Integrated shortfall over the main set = -3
